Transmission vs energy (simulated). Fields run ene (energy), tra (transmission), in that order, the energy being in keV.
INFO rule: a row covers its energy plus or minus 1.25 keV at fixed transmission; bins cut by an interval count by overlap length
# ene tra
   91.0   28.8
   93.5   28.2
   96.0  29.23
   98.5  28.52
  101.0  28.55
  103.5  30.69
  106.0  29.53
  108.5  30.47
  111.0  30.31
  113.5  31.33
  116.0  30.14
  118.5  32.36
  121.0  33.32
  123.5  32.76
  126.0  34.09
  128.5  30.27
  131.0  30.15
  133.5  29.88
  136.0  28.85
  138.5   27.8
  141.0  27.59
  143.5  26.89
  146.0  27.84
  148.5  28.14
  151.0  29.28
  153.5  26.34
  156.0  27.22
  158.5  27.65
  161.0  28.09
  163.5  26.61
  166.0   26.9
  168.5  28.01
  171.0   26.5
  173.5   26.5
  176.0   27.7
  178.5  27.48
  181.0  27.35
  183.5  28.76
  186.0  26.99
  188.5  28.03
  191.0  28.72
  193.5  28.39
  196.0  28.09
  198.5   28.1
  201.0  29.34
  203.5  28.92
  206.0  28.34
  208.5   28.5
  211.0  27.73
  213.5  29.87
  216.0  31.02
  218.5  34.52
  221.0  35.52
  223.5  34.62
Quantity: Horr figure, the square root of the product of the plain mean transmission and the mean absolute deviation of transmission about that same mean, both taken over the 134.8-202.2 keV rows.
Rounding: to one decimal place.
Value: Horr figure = 4.3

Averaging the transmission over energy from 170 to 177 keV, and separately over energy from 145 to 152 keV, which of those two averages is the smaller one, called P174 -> 26.9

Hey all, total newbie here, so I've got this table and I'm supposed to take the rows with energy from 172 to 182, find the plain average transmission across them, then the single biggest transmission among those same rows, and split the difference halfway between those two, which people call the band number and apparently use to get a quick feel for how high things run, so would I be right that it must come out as 27.5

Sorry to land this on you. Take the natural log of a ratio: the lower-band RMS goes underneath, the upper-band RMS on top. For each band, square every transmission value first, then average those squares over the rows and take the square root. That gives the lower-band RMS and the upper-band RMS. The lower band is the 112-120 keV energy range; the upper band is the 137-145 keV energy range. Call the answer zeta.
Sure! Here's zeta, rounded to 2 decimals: -0.13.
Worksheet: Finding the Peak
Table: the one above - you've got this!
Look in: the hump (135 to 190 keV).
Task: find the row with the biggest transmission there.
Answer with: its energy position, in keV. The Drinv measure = 151.0 keV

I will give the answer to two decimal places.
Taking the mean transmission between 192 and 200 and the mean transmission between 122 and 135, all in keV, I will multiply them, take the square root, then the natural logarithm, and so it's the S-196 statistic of 3.39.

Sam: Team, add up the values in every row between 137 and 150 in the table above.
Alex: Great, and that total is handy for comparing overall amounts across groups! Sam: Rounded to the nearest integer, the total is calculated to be 138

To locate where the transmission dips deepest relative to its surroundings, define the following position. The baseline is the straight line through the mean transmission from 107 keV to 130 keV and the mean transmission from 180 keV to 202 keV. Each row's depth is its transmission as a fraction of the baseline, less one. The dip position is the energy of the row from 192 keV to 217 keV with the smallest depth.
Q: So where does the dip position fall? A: 196.0 keV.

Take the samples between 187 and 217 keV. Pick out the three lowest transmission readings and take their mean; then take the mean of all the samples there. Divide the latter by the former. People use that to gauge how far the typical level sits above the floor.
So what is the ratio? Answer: 1.03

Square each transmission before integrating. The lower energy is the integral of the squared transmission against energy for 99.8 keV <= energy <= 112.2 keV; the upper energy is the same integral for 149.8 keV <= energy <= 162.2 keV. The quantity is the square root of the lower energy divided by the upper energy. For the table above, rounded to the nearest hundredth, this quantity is 1.08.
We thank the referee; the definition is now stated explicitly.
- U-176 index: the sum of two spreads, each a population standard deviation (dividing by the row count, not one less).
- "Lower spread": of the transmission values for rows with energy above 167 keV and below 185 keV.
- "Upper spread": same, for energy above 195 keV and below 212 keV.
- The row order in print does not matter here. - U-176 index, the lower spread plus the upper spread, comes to 1.3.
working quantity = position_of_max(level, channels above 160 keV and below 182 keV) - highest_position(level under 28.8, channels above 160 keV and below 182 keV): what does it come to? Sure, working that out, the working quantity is -20.0 keV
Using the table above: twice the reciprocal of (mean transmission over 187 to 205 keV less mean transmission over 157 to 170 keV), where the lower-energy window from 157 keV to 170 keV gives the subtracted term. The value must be 1.9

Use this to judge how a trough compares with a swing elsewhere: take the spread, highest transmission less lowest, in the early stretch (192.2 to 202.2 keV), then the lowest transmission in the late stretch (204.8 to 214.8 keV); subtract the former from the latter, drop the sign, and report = 26.5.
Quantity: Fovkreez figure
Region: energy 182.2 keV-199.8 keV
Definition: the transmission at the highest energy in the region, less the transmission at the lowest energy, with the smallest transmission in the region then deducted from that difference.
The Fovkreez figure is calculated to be -28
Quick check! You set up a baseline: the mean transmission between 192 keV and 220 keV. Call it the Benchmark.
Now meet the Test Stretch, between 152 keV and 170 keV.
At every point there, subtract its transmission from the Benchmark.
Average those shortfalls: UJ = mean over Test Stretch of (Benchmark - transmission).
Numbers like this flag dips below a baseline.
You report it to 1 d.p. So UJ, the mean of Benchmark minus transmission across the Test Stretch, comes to 2.1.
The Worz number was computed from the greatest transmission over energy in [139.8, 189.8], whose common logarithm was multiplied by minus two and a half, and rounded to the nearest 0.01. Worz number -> -3.67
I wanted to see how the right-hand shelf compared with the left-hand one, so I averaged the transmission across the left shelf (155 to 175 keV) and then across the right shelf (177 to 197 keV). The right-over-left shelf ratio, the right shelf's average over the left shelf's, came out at 1.03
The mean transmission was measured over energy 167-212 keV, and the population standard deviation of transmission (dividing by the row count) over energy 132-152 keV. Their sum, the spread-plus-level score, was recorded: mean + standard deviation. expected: 28.9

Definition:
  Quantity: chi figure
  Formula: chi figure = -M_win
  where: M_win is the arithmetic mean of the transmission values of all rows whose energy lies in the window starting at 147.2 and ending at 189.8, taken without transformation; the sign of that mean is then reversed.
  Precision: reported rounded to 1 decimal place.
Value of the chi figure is -27.5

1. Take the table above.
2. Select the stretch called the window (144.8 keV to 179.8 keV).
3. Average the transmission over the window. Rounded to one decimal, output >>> 27.4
